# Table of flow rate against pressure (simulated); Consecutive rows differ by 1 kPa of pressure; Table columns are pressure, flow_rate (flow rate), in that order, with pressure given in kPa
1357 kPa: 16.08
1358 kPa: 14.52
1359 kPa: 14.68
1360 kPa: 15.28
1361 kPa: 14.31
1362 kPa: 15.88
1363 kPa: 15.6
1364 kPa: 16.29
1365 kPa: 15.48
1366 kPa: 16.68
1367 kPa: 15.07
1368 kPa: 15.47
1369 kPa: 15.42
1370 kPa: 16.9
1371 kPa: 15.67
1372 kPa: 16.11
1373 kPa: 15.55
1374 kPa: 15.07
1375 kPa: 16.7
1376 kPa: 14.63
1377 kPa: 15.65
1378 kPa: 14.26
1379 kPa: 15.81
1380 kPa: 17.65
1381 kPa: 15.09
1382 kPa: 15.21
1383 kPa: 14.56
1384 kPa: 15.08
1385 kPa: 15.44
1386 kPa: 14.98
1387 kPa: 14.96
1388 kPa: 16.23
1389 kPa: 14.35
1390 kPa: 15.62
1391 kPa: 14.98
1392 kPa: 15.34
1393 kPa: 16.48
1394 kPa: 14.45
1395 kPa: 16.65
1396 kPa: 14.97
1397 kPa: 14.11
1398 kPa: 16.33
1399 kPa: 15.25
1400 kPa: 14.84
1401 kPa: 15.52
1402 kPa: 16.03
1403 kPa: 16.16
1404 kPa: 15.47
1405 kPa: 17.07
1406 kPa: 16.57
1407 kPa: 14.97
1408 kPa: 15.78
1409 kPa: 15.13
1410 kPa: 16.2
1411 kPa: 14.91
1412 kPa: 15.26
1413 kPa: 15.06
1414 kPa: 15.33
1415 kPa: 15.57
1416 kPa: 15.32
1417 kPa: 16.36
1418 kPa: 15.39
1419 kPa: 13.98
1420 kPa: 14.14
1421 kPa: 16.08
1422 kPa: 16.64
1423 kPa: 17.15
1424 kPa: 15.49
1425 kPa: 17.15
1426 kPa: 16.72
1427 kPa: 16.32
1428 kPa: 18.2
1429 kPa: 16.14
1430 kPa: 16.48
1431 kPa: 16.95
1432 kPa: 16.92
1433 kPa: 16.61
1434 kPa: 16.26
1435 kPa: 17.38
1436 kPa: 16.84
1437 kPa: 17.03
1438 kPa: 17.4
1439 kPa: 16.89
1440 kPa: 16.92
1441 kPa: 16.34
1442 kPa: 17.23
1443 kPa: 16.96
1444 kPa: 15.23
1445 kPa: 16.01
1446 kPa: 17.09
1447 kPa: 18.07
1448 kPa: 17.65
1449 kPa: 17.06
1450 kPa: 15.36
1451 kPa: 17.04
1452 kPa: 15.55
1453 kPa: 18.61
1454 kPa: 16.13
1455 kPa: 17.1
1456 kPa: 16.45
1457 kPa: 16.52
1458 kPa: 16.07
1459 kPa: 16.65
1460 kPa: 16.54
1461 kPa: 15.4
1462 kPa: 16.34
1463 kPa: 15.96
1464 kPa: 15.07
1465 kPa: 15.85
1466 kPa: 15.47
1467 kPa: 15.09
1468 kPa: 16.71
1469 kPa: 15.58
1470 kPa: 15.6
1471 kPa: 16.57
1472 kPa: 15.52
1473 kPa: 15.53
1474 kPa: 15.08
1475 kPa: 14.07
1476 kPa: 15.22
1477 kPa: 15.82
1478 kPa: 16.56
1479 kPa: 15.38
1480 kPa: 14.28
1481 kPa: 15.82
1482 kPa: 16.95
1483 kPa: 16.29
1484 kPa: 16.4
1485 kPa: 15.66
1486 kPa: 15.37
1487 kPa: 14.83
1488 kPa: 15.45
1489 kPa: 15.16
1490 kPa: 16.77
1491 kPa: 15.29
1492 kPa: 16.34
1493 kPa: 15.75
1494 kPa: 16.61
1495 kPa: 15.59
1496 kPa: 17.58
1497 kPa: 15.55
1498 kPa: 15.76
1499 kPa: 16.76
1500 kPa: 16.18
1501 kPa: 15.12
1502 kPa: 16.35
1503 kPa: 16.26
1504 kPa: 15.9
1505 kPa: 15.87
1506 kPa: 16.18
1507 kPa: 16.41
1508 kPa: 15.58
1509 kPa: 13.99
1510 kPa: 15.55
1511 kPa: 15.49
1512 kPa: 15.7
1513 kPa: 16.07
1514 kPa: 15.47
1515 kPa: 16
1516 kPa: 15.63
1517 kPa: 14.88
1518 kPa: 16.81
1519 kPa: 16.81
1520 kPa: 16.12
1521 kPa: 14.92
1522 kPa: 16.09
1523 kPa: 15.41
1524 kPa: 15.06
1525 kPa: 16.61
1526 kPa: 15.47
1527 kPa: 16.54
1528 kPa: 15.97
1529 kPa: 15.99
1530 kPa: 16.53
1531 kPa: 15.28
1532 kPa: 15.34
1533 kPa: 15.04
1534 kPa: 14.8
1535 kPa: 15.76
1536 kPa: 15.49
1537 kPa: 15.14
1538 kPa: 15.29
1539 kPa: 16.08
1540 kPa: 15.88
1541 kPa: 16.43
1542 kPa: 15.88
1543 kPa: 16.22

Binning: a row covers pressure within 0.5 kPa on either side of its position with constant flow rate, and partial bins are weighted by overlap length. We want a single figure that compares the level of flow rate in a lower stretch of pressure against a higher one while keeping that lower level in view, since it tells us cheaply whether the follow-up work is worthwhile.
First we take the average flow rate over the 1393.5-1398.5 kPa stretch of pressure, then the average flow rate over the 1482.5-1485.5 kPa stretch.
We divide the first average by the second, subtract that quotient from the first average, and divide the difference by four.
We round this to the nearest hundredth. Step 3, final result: 3.59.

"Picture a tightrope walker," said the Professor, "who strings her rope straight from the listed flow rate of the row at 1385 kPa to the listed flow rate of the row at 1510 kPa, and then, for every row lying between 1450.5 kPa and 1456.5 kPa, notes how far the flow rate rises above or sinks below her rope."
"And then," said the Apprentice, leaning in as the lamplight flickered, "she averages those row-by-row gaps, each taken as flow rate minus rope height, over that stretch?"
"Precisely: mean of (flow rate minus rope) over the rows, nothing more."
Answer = 1.3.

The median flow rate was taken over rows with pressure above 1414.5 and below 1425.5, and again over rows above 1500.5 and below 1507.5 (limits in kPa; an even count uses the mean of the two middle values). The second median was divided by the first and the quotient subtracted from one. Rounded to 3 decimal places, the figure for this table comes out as -0.039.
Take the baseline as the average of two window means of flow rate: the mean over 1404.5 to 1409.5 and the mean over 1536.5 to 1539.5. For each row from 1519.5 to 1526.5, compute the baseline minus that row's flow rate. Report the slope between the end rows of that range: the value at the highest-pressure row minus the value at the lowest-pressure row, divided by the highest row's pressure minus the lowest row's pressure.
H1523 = 0.11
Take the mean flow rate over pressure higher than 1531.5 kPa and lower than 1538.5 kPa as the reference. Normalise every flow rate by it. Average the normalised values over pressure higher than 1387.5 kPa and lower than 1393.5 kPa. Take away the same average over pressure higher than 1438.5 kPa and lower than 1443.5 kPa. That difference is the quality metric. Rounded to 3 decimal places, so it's -0.090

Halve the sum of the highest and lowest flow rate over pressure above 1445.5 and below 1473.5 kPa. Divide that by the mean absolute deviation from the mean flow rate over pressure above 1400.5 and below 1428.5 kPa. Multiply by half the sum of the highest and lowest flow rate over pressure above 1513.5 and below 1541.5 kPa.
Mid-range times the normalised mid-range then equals 354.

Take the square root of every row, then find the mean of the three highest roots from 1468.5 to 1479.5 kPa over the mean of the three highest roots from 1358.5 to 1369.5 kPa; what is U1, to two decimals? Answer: 1.00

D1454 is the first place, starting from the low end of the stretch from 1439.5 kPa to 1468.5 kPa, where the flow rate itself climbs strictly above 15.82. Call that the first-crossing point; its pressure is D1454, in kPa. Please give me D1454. 1440 kPa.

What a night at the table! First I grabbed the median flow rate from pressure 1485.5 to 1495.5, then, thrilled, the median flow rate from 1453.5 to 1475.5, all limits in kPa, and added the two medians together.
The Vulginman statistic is 31.4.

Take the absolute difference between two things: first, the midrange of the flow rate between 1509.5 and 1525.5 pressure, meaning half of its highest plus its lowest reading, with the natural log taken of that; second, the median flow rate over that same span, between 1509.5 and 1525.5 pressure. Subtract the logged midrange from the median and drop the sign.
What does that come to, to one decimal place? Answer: 12.9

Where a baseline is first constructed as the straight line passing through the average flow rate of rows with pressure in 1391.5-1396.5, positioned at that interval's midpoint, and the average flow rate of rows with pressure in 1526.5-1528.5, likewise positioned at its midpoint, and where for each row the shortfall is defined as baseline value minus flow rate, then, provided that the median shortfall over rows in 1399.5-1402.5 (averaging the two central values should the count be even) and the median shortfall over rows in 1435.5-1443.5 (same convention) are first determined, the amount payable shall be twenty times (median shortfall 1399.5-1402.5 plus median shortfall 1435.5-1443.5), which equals -21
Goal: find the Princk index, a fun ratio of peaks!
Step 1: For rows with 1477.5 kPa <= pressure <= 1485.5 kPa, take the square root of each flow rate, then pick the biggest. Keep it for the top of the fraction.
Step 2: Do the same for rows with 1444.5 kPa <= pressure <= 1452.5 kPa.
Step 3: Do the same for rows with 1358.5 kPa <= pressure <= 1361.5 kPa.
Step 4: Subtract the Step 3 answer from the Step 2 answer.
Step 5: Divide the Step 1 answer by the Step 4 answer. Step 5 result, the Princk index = 12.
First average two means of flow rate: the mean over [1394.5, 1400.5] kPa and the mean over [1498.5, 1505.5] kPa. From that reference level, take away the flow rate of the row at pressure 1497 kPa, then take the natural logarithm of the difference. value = -1.83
